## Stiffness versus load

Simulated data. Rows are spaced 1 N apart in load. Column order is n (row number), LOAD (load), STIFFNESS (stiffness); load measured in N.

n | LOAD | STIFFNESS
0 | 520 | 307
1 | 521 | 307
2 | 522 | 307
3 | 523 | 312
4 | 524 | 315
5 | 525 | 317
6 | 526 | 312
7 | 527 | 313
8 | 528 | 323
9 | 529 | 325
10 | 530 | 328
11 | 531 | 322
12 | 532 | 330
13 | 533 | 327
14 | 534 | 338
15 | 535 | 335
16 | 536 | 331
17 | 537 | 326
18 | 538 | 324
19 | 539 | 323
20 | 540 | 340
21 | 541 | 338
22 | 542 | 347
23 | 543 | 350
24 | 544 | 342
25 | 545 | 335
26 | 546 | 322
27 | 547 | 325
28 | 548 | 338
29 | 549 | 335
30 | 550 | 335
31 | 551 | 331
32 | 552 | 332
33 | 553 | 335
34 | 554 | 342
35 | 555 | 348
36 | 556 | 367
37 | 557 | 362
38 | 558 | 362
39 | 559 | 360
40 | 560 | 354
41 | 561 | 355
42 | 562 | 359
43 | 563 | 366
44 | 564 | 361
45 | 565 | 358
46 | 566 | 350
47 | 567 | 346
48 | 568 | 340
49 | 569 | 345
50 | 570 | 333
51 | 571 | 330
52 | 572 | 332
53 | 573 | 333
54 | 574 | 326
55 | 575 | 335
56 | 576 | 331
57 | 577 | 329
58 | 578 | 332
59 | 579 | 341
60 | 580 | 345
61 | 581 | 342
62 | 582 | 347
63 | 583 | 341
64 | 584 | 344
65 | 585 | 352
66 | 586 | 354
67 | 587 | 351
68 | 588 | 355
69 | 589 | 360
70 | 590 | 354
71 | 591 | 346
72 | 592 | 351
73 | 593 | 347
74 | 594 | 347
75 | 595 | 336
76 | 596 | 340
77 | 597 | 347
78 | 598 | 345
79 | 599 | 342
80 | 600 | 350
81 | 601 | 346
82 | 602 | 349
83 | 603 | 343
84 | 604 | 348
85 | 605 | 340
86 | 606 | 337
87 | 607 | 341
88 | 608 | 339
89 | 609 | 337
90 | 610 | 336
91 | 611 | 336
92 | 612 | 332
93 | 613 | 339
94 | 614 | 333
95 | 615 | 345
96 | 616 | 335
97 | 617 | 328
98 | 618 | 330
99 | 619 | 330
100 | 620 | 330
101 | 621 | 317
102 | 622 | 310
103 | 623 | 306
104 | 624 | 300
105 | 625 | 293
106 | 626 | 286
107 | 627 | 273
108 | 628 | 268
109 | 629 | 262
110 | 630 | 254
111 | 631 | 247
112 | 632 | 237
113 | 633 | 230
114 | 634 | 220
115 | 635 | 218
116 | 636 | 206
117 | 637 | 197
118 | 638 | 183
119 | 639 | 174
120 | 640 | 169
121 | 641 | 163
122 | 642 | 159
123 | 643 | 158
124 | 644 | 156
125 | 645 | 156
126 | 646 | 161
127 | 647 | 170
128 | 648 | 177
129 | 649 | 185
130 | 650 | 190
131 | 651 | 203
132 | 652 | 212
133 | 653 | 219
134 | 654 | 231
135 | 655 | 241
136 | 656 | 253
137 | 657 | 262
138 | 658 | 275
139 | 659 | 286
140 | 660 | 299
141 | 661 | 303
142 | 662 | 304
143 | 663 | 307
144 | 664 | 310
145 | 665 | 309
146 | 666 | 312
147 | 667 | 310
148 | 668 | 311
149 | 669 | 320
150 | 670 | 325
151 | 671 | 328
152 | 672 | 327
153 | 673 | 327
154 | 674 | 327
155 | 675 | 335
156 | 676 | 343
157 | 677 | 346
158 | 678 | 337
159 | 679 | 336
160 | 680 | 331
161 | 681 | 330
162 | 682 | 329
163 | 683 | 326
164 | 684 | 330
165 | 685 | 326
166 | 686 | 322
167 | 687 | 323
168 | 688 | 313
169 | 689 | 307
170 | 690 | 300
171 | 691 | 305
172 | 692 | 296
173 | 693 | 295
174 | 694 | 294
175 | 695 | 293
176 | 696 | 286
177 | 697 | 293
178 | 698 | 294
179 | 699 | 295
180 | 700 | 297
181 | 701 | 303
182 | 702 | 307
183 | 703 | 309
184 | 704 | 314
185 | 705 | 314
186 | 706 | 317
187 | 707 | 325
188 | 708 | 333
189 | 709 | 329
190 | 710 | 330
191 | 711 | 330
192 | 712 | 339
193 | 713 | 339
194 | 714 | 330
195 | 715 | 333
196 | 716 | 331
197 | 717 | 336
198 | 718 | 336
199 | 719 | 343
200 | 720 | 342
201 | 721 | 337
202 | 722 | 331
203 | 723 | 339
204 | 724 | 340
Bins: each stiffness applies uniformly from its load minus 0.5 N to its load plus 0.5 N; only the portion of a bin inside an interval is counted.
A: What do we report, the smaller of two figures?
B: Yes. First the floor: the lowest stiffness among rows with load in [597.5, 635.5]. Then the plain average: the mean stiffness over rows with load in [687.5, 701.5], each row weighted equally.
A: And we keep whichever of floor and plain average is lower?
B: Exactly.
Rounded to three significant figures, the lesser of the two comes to 218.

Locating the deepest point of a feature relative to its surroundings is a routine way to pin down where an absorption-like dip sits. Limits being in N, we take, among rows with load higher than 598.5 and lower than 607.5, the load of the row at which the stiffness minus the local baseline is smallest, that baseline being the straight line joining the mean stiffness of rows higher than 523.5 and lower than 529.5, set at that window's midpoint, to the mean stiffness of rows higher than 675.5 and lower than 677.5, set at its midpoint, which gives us 606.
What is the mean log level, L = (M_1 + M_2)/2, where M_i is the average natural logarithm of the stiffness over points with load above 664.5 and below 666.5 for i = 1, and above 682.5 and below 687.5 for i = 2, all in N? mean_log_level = 5.76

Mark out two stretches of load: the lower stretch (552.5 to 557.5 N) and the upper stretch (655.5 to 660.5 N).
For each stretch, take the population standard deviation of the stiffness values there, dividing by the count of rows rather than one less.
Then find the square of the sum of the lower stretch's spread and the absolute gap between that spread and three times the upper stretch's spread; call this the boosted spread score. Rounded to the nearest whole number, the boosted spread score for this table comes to 2430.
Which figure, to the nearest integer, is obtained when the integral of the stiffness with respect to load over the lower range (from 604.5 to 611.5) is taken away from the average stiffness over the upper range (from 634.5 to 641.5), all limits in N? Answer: -2179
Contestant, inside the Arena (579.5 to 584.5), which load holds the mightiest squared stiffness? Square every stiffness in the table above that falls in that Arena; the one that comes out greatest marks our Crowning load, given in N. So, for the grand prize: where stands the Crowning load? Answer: 582 N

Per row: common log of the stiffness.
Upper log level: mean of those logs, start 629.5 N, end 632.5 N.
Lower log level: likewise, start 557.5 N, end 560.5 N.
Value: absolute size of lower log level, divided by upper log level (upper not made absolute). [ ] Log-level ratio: 1.07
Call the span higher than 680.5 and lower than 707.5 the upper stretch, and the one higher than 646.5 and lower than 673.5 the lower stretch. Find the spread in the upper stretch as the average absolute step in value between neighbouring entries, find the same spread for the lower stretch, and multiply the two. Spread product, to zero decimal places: 25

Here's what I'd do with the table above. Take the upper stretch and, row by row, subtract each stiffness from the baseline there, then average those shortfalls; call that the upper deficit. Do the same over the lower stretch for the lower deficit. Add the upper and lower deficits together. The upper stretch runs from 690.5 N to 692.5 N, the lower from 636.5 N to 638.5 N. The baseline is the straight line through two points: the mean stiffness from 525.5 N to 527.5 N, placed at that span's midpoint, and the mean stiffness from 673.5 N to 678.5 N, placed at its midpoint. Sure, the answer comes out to 181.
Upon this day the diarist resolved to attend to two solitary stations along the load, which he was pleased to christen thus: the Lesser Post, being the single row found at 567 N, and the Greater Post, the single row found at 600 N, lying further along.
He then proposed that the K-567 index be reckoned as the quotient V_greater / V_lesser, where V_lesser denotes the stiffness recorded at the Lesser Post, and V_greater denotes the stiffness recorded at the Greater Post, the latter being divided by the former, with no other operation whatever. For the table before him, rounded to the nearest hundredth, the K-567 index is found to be 1.01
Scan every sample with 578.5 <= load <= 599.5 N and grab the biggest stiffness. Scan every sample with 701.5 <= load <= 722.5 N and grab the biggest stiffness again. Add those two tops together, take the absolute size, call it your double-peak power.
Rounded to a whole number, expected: 703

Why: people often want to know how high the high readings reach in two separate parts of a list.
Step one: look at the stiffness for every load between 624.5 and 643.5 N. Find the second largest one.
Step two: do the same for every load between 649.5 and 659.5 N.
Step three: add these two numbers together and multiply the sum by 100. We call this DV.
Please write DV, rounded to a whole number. 56100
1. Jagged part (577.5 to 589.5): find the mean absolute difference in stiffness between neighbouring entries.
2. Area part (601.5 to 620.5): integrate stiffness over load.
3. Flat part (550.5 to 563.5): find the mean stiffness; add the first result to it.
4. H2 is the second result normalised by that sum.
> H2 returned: 18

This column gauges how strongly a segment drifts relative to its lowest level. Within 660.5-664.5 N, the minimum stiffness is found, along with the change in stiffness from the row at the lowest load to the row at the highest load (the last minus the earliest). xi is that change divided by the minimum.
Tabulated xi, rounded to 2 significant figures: 0.023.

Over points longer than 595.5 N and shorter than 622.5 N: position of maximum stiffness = 600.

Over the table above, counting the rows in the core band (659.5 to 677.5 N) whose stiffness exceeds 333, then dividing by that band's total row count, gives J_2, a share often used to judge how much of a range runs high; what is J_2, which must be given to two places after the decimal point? 0.17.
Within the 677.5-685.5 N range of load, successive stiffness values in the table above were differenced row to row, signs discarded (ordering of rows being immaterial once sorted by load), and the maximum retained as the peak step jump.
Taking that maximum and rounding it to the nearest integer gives 5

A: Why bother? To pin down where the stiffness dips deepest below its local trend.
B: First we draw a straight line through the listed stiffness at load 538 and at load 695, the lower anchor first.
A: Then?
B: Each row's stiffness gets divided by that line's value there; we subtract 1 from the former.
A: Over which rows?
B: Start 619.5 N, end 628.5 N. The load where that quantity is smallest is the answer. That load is 628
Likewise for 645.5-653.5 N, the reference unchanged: 646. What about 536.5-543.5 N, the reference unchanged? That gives 539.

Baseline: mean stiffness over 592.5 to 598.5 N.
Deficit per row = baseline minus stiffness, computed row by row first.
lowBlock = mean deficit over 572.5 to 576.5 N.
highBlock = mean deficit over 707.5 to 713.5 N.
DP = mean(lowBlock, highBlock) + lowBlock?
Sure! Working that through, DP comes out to 24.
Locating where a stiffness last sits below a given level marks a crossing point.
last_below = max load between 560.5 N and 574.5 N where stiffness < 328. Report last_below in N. 574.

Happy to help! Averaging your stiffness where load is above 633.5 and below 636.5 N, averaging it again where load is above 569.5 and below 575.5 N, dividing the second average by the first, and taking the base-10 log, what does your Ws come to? 0.19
